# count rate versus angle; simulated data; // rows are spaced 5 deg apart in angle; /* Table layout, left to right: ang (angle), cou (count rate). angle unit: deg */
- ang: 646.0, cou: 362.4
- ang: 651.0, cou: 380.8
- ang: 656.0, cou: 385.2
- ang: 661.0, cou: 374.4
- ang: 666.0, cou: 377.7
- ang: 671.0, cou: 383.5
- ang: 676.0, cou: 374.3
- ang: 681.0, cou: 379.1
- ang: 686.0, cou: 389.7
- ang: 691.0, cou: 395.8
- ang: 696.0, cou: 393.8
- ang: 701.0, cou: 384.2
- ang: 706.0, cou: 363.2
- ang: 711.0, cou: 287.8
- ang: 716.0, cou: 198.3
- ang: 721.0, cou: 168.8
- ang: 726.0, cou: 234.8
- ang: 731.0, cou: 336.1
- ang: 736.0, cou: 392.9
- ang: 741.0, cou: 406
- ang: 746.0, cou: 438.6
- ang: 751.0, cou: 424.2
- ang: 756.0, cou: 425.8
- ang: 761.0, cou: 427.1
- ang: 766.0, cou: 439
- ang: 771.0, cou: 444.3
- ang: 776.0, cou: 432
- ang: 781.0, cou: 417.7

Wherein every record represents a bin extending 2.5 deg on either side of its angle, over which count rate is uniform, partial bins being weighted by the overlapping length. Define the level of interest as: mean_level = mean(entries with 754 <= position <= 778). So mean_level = 434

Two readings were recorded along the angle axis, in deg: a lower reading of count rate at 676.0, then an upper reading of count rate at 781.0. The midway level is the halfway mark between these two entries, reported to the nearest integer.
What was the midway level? 396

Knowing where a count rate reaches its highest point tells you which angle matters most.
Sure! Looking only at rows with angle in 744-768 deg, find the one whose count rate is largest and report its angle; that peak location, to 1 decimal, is 766.0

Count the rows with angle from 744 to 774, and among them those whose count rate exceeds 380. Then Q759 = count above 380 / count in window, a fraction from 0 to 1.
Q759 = 1.0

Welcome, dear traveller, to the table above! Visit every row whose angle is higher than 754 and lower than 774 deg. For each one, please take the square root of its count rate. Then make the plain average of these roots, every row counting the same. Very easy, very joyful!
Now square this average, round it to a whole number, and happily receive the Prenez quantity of 434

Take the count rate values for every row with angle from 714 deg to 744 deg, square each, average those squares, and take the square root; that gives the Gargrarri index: 304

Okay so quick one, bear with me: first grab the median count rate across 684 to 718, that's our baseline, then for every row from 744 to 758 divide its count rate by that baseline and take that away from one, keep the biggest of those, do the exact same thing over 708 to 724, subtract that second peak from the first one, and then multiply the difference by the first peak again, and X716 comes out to 0.069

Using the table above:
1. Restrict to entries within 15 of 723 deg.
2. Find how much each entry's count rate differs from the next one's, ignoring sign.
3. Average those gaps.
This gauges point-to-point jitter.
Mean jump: 69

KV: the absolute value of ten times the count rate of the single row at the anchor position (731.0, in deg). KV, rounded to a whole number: 3361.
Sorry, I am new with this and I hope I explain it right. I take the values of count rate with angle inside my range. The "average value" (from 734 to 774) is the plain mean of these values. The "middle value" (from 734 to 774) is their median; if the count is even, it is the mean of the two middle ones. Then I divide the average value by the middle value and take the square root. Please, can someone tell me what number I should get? 1.00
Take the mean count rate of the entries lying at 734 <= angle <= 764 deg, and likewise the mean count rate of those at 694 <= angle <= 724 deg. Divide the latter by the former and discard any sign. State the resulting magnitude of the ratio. 0.71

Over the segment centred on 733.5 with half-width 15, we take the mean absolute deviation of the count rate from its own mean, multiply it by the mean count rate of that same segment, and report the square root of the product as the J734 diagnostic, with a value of 168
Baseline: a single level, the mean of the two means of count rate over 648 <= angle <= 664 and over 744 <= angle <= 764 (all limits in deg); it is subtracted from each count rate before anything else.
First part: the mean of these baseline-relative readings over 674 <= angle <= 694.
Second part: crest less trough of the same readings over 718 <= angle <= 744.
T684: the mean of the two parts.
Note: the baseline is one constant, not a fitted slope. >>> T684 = 109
